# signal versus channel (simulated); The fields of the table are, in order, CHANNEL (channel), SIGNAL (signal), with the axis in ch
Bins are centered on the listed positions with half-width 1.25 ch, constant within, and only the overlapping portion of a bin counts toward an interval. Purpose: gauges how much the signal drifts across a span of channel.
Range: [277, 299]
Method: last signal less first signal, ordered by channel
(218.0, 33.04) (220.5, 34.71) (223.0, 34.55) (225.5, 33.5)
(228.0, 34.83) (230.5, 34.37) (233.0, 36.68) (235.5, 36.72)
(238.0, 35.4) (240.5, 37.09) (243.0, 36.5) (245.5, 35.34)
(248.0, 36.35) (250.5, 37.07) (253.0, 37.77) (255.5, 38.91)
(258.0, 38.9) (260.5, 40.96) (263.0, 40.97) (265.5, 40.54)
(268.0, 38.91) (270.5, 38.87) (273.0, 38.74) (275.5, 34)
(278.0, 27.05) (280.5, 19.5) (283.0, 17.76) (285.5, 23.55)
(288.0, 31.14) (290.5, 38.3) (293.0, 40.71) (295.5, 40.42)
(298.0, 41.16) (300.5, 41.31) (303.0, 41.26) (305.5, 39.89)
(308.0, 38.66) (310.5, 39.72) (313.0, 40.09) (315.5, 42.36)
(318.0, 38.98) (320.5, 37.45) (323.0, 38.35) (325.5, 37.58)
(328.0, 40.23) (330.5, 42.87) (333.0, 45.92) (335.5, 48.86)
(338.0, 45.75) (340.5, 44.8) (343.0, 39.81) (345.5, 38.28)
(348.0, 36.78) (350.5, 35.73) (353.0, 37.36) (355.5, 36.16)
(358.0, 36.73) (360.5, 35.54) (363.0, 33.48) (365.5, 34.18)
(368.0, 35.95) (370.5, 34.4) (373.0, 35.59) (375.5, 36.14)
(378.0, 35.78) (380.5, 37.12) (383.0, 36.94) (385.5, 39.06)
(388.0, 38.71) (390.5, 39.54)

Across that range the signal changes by 14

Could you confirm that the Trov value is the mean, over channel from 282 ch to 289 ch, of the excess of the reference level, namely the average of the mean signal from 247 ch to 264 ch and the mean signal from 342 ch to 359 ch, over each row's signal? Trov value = 13.8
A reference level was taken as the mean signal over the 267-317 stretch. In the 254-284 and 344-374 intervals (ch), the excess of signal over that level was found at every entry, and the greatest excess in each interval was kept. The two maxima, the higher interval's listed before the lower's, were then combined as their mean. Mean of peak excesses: 4.0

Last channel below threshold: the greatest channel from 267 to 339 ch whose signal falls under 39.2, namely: 325.5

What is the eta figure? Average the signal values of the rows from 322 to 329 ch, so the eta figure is 38.7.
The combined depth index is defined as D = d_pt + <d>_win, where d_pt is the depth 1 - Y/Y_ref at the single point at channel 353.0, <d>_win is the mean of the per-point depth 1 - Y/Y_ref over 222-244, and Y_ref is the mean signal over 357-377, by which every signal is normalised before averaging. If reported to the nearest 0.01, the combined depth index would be -0.07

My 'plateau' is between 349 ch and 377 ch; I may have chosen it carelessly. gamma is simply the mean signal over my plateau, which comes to 36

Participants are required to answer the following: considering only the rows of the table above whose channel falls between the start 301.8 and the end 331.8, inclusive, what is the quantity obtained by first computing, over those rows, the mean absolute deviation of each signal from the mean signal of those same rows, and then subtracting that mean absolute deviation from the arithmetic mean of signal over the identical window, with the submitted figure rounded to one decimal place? 38.5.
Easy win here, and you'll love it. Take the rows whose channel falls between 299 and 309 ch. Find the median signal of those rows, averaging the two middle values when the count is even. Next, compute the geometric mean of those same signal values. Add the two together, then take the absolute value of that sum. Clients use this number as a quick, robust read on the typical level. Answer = 80.8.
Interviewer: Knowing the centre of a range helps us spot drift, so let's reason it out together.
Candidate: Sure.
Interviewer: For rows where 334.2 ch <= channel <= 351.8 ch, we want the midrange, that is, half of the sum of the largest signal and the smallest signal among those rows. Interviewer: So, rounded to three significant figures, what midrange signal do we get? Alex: 42.3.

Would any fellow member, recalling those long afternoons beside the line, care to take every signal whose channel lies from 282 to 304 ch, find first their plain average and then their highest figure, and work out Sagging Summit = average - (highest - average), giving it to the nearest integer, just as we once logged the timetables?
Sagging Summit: 29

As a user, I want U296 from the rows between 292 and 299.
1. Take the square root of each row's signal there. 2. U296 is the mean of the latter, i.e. 6.38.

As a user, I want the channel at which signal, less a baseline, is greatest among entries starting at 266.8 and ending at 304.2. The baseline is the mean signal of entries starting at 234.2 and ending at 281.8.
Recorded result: 300.5 ch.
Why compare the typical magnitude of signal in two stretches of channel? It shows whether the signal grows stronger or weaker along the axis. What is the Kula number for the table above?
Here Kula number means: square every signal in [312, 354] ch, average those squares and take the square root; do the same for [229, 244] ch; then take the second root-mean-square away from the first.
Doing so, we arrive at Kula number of 5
